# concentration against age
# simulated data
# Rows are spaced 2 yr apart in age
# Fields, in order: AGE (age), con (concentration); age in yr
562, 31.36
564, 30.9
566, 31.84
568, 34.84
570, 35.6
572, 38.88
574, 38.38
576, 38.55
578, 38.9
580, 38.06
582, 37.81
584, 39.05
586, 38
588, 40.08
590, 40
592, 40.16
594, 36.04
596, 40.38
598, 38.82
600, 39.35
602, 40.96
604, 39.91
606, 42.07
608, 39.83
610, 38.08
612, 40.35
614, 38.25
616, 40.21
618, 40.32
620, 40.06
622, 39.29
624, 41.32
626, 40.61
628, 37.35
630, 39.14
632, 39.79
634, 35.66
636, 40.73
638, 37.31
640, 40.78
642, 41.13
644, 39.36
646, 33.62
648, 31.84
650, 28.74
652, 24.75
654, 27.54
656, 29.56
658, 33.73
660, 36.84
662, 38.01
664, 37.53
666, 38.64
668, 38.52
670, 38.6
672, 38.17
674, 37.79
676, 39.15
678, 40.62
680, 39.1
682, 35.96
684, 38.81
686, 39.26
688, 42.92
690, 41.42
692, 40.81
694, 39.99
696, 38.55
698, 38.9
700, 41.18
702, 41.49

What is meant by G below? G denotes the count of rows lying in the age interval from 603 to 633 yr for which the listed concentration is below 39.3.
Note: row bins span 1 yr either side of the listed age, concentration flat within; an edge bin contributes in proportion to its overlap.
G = 5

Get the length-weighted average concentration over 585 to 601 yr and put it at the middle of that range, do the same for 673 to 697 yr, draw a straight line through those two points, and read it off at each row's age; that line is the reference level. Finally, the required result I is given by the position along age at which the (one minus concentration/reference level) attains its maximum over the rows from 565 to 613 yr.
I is 566 yr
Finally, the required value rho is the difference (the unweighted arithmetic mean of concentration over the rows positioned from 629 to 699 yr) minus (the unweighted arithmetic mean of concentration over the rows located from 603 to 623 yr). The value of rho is -2.6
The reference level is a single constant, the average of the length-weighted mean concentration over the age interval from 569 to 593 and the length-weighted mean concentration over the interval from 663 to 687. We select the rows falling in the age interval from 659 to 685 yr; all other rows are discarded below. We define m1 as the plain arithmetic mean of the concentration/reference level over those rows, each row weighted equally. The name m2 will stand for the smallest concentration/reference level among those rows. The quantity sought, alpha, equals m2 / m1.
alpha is 0.939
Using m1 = 0.99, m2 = 0.932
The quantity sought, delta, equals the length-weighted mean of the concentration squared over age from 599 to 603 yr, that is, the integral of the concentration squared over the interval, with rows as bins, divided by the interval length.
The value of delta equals 1613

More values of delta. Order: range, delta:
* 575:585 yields 1480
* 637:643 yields 1582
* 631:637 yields 1505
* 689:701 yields 1613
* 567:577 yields 1390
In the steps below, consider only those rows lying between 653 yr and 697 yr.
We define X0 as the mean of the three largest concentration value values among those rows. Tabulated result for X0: 41.72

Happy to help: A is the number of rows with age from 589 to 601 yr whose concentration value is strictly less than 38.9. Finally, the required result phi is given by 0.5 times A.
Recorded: 1.0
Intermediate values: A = 2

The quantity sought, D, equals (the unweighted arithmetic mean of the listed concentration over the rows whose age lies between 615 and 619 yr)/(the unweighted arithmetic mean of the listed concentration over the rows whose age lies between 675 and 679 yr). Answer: 1.01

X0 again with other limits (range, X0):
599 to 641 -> 41.45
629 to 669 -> 40.88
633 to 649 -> 40.88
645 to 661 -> 34.73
